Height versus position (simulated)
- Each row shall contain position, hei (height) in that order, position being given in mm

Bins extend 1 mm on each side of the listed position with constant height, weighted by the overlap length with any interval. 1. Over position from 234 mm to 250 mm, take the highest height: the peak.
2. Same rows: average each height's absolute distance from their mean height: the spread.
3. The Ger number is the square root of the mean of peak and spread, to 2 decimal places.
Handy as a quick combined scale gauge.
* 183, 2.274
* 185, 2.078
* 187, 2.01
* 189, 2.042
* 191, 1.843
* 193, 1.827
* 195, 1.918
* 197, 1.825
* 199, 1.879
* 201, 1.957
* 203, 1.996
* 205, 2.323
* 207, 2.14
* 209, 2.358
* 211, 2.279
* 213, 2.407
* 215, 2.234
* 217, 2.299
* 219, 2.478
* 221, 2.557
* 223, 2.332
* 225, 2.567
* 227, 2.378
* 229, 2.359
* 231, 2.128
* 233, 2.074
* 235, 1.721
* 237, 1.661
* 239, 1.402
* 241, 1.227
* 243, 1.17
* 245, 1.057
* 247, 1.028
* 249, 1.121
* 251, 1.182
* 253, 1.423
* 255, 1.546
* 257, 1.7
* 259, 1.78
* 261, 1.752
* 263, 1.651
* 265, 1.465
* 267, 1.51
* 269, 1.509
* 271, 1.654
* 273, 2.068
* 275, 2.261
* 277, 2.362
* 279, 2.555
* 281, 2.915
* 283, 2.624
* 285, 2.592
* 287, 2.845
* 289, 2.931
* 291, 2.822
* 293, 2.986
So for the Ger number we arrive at 0.99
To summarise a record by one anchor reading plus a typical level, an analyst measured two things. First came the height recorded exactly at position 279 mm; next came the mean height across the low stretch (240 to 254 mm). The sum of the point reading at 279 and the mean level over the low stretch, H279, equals 3.7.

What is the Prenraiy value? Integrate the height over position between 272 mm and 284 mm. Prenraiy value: 30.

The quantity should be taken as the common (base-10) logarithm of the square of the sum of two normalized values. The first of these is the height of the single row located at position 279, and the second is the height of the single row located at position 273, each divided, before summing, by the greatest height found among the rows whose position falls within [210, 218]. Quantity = 0.57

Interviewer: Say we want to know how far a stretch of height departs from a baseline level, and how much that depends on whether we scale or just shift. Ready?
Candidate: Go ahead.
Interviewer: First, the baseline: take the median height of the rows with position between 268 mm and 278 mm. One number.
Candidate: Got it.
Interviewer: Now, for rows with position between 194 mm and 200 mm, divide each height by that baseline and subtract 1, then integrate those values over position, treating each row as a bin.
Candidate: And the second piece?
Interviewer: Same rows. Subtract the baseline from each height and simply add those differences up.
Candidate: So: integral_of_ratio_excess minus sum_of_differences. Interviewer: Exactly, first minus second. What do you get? 0.019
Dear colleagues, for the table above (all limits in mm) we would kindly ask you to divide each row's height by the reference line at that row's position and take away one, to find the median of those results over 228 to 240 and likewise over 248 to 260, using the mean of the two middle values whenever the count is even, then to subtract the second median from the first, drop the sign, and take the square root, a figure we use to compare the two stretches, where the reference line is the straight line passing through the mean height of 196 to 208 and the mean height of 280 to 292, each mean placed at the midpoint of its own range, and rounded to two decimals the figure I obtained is 0.48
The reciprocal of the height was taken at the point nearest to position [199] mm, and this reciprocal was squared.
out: 0.28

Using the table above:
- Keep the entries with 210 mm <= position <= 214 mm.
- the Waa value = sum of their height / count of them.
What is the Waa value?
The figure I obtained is 2.3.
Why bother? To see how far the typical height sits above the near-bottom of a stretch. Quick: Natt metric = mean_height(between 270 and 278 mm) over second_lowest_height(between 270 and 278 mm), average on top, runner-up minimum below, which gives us 1.01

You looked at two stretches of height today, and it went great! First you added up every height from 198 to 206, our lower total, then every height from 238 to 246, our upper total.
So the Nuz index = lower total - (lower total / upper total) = 6.48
